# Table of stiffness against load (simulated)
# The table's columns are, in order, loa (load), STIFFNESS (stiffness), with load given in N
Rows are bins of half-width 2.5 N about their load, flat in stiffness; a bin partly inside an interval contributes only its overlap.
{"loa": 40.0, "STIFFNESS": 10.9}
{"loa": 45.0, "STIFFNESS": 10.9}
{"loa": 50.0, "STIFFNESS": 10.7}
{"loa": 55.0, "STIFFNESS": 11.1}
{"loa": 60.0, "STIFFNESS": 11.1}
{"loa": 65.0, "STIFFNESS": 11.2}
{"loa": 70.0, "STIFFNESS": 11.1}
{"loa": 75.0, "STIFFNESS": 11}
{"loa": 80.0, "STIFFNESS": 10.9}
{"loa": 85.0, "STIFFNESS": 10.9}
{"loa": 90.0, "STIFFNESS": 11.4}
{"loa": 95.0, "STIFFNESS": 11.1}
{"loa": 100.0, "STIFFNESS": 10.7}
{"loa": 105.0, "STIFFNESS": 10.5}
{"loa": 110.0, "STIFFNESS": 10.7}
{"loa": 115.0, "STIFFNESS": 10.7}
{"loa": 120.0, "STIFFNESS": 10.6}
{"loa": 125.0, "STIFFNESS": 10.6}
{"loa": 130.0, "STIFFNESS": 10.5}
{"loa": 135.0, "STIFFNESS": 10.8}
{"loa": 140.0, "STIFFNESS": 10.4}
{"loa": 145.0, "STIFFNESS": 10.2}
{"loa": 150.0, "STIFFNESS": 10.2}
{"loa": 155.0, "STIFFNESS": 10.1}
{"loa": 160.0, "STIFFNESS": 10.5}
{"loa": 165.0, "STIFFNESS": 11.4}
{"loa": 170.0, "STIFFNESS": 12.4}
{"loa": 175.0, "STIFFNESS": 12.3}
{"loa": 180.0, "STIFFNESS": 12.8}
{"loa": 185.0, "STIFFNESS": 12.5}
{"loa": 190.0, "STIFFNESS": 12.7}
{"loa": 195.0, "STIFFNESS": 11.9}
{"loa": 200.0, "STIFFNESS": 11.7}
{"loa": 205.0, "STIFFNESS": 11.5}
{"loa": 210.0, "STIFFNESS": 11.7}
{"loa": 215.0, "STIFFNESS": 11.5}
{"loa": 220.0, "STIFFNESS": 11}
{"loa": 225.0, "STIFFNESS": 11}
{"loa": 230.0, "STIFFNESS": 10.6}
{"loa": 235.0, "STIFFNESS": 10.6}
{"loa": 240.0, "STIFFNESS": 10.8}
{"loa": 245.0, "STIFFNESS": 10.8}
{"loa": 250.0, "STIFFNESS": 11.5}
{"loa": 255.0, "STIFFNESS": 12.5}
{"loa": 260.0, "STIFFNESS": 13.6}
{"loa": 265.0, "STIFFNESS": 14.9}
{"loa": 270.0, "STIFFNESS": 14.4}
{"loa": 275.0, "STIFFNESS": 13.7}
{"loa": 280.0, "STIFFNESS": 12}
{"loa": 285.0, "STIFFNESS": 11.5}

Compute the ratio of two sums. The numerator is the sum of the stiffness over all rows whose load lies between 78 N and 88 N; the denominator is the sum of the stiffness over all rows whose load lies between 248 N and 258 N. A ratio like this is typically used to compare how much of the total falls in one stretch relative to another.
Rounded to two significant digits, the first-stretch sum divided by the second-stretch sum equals 0.91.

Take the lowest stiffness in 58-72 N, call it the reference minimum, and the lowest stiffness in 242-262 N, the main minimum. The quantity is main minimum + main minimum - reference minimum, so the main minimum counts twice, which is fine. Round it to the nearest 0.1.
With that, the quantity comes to 10.5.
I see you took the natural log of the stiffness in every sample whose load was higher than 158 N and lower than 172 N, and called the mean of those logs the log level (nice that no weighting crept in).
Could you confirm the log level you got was 2.43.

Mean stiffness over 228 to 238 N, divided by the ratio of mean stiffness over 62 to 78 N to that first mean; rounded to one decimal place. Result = 10.1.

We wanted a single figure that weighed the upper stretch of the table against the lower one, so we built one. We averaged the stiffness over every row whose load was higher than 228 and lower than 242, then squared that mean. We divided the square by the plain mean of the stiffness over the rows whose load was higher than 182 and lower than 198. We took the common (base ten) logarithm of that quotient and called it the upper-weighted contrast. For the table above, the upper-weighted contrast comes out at 0.96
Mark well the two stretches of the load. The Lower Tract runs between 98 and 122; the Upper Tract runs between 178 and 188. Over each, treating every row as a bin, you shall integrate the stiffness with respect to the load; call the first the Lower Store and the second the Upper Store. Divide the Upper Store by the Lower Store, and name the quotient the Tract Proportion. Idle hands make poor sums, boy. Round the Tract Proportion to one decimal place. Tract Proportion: 0.5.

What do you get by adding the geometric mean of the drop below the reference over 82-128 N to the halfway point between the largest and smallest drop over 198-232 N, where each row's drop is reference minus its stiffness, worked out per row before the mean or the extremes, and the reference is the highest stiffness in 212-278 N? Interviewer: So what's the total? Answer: 7.8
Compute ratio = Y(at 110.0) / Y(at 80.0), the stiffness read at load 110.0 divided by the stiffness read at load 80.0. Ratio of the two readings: 0.98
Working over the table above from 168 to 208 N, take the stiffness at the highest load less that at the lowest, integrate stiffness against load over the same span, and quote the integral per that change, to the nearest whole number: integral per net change -543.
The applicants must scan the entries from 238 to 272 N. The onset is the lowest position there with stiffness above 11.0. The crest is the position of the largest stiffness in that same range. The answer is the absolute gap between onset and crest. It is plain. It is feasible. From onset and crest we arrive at 15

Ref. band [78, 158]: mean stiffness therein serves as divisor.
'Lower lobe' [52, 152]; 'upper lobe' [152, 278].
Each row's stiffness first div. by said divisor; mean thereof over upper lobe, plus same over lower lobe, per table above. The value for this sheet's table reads 2.13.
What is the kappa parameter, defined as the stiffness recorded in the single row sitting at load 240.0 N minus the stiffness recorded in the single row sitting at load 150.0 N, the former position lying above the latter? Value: 0.6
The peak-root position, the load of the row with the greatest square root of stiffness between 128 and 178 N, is 170.0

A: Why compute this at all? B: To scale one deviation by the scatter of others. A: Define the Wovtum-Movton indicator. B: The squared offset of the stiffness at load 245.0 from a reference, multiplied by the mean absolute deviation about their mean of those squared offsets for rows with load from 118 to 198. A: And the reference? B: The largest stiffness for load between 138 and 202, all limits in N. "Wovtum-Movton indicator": 10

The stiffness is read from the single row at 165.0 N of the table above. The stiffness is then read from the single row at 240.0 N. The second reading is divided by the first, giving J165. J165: 0.95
